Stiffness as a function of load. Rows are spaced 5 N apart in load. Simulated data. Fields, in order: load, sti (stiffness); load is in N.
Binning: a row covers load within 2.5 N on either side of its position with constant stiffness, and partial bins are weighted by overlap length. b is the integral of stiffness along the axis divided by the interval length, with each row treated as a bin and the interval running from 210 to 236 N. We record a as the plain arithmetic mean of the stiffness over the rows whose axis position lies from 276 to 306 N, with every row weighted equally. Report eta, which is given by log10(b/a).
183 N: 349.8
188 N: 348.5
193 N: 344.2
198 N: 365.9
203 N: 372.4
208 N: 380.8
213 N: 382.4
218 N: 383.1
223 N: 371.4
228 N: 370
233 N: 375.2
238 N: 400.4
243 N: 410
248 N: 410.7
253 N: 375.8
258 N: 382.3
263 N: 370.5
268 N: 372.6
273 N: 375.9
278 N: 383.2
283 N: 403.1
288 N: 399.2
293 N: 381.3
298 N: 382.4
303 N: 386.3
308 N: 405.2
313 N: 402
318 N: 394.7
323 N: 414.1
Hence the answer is -0.014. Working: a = 389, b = 377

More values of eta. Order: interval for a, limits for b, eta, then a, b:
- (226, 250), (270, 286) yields -0.007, 393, 387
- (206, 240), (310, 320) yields 0.021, 380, 399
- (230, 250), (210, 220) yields -0.018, 399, 383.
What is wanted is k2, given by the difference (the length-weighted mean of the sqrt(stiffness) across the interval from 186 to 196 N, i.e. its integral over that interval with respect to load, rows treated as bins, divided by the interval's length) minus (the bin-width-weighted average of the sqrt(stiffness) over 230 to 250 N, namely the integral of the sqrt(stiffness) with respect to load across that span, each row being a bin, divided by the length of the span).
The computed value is -1.3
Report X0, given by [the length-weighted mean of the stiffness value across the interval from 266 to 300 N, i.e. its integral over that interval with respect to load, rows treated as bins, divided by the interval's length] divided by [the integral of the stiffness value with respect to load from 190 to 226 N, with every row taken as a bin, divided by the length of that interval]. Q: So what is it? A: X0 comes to 1.04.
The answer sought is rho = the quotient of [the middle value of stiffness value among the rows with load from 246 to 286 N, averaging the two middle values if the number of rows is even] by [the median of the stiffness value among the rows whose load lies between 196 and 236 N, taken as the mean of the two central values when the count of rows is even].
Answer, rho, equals 1.01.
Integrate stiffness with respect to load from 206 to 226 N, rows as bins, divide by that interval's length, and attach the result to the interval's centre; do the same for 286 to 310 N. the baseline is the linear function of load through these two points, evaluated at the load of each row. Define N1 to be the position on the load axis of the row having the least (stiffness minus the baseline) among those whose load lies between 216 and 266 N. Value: 263 N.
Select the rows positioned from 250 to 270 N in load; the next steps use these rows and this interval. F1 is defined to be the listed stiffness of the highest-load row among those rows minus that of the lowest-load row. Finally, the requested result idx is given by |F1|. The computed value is 3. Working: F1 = -3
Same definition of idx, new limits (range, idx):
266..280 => 11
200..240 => 28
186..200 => 17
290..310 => 24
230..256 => 1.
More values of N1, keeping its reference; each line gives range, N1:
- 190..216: 193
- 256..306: 263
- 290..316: 293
